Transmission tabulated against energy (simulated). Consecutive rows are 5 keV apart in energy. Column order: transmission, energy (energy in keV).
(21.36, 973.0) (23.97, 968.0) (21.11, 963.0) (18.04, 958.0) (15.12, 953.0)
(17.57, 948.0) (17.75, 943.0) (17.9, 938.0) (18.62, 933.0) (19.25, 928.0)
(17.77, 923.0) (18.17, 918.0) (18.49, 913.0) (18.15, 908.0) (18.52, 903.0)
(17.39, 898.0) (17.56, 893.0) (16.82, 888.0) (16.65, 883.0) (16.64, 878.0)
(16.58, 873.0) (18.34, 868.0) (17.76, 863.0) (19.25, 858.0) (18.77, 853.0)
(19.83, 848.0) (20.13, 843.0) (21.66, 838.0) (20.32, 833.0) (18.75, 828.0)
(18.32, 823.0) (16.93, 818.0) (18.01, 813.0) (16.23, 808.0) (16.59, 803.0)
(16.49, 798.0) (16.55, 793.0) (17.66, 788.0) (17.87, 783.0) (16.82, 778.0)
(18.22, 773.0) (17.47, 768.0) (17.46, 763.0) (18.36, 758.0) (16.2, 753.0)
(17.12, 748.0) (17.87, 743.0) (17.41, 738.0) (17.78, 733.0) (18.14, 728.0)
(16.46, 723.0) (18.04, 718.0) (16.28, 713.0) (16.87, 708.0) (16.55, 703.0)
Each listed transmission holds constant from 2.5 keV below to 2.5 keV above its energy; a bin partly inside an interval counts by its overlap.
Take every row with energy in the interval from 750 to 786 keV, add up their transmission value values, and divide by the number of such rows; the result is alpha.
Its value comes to 17.5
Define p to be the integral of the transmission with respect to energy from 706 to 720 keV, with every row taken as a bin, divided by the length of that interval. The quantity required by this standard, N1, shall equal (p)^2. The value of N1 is 290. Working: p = 17.0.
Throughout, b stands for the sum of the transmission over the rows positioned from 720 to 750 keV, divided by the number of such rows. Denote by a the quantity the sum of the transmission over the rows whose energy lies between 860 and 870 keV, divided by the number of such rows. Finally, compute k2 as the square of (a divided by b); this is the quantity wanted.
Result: 1.07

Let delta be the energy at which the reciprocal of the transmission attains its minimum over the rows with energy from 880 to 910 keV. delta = 903.0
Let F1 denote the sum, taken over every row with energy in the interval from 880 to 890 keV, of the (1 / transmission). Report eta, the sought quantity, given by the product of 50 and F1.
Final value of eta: 6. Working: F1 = 0.12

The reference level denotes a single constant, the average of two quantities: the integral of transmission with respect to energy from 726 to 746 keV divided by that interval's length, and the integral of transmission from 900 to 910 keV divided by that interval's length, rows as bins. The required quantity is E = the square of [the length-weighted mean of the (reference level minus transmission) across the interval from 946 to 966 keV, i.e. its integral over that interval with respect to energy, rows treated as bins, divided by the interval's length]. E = 0.01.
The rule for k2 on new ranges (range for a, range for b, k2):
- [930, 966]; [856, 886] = 1.06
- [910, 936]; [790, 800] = 1.25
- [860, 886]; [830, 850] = 0.70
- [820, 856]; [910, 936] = 1.14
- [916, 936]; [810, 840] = 0.94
